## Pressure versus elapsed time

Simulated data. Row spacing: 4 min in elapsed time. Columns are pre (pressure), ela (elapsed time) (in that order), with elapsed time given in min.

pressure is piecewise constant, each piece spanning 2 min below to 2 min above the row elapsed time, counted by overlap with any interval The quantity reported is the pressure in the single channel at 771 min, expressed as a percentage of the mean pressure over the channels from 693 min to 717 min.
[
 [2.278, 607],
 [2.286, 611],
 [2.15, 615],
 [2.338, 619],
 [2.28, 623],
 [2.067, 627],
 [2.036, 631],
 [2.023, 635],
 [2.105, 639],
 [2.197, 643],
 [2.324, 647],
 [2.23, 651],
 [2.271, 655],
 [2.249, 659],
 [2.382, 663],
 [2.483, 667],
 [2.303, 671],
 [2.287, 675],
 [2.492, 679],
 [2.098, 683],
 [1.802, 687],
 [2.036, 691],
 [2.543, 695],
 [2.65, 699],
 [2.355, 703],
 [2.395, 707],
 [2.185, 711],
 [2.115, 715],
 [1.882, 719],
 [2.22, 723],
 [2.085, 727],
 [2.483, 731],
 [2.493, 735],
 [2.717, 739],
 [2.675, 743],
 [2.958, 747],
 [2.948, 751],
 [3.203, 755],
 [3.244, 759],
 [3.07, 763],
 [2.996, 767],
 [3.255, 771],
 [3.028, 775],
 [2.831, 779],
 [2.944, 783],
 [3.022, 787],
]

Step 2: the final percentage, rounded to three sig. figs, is 137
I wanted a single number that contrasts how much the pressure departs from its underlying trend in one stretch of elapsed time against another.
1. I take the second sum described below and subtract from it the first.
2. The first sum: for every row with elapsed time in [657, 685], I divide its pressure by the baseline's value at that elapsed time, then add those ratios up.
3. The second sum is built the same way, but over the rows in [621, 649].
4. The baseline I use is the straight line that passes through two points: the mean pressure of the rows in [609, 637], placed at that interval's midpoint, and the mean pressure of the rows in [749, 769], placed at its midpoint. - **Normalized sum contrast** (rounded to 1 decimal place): 0.1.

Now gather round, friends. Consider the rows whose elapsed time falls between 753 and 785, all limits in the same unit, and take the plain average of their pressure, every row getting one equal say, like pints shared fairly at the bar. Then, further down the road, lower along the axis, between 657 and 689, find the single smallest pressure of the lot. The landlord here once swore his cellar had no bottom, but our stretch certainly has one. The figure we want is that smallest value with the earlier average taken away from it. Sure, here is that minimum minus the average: -1.3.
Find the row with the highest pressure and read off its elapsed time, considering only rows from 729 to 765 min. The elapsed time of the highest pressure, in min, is 759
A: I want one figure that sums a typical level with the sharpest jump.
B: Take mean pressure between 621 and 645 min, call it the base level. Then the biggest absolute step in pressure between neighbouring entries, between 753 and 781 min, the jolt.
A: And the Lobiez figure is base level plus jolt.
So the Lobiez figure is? 2.38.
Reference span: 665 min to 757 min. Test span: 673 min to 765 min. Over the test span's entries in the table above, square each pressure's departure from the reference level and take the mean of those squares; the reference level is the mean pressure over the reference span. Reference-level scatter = 0.16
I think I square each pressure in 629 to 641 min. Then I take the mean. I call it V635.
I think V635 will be 4.2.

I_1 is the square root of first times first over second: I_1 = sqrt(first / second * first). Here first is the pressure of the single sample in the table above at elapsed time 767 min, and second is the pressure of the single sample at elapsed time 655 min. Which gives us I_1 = 1.99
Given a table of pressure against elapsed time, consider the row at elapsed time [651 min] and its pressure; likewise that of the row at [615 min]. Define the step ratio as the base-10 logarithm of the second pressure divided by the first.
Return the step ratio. -0.016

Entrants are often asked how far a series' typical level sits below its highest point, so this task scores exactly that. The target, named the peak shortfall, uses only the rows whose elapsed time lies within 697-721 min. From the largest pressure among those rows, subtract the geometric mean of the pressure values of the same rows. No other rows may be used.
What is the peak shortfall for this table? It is 0.40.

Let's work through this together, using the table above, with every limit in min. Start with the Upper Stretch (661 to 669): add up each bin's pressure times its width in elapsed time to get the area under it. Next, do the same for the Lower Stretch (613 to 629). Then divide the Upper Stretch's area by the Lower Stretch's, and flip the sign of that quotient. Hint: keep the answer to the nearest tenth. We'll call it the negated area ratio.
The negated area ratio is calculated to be -0.6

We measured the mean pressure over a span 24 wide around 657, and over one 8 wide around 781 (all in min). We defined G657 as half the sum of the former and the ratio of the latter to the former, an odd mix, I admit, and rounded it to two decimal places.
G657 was 1.78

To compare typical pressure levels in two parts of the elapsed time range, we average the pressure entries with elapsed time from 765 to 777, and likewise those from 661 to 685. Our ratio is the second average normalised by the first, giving 0.76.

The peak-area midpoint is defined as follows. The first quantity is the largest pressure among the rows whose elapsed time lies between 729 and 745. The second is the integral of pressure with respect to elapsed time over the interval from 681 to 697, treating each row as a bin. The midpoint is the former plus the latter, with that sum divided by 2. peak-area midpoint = 18.3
